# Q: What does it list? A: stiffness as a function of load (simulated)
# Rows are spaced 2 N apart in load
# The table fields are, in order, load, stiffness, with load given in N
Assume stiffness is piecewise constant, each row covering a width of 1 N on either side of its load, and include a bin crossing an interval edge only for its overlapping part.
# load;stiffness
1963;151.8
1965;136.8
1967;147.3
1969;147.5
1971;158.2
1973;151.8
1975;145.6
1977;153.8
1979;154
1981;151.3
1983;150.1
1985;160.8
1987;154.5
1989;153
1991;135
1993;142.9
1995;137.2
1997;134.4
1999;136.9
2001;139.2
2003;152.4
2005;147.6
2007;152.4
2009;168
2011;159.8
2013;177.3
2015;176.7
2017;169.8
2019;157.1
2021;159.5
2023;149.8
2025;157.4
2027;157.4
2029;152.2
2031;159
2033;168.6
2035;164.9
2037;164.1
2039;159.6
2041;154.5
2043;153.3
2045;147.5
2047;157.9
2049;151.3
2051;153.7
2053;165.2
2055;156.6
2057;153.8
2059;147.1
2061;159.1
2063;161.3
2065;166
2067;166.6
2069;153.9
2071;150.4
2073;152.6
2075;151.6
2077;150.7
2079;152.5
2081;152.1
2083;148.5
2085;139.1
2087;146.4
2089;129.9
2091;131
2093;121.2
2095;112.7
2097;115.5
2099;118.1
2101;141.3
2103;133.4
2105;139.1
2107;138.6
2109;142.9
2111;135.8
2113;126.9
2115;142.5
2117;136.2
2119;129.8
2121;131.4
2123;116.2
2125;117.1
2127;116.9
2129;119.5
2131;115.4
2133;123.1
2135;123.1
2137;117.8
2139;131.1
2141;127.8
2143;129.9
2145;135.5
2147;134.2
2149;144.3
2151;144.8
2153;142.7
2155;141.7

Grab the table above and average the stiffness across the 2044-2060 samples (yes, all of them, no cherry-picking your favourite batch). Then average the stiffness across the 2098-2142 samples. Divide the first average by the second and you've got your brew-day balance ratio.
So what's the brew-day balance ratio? 1.20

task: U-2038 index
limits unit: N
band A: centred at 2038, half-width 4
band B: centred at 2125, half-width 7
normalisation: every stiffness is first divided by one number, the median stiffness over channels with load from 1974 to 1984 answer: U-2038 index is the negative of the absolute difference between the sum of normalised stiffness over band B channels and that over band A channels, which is -1.3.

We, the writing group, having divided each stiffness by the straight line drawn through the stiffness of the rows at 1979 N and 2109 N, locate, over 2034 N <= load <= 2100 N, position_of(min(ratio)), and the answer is 2095 N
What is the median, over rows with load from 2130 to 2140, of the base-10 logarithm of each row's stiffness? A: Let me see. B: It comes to 2.09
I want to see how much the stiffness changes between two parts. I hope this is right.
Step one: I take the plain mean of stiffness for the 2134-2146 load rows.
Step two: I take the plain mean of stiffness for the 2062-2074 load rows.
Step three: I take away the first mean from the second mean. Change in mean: 31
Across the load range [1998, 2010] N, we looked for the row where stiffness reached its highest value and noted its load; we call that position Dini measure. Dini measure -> 2009 N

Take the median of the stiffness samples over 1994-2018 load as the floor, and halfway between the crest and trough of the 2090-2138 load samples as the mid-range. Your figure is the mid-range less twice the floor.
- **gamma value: -177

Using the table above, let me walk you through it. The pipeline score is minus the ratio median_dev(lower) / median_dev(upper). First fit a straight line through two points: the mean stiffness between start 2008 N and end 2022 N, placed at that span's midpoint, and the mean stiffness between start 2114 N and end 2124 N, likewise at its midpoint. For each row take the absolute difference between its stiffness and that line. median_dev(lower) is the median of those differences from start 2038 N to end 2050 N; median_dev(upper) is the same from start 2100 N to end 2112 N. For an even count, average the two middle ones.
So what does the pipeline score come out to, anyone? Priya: -1.1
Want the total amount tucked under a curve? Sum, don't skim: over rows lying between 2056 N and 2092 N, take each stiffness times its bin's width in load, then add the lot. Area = 5425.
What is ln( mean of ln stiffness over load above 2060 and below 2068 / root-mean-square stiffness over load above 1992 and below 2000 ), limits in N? -3.30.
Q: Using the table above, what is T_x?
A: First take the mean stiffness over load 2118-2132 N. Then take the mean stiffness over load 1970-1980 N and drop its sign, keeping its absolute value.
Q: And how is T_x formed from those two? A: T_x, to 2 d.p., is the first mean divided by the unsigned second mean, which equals 0.79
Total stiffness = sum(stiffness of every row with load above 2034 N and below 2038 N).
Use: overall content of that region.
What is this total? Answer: 329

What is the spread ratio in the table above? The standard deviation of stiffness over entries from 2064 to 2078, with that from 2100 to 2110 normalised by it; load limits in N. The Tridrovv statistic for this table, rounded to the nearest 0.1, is 0.5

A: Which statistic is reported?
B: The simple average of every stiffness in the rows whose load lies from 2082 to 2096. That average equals 133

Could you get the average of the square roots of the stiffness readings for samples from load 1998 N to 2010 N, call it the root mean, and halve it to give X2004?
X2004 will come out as 6.11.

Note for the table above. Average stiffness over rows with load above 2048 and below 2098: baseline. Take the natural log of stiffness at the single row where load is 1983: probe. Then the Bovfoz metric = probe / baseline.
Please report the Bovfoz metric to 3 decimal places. 0.034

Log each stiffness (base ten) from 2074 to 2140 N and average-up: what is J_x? 2.12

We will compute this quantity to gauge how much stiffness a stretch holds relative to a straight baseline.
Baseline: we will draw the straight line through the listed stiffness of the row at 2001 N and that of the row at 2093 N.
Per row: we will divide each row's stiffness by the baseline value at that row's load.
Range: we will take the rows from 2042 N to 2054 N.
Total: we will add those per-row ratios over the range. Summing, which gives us 7.15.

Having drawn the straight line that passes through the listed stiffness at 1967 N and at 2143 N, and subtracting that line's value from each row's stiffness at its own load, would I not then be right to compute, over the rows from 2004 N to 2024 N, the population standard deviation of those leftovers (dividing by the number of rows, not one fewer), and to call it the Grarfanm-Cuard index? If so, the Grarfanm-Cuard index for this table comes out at 10.2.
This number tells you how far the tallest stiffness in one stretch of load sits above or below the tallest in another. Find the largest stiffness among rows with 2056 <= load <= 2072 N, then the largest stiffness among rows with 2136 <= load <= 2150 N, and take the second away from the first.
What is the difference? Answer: 22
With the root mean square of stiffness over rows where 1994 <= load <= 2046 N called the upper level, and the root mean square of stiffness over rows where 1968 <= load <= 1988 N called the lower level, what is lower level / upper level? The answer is 0.98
